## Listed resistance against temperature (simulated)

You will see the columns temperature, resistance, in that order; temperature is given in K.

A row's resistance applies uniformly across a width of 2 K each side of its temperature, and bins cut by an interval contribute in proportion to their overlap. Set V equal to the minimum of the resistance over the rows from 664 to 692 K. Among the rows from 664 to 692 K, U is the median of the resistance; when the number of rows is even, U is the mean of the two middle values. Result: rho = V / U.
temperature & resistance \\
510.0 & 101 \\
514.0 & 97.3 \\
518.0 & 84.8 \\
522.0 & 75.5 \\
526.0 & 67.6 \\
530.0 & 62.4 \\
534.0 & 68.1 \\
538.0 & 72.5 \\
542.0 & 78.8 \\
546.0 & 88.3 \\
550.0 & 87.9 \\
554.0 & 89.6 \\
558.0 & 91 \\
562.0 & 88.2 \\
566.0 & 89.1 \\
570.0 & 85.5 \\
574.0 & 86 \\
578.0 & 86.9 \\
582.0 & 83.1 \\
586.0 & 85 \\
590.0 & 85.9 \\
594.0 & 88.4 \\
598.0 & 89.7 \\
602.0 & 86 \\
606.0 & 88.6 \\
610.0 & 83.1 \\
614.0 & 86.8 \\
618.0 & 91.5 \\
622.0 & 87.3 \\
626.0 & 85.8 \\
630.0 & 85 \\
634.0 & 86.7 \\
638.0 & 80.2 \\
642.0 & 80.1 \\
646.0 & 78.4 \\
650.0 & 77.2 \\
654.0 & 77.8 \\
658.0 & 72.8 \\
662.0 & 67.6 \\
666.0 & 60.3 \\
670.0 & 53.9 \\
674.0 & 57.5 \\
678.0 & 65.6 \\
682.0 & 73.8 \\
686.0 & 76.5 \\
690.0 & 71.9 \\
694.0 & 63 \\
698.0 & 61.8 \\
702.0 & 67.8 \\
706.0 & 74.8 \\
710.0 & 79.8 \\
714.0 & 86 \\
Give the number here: 0.82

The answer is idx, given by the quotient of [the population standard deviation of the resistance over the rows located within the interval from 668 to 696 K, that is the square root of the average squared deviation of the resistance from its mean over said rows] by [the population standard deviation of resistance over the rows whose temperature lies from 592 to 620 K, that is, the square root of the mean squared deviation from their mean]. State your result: 3.12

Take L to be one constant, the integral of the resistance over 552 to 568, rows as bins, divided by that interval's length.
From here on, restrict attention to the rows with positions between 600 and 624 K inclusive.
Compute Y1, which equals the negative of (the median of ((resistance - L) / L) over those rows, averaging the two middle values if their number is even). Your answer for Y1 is 0.027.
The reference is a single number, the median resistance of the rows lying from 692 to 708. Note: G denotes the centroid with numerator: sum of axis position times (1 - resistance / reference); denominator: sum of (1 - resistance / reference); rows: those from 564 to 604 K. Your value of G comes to 584.1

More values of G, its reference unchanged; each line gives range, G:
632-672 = 639.3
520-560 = 547.6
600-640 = 619.4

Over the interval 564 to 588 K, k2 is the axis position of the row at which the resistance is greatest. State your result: 566.0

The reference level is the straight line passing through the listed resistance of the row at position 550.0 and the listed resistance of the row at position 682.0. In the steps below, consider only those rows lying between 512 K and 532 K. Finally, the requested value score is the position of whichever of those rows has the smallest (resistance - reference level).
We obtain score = 530.0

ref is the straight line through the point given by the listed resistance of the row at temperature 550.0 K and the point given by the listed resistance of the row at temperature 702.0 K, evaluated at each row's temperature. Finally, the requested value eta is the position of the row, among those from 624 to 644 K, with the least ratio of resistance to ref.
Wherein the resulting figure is 638.0 K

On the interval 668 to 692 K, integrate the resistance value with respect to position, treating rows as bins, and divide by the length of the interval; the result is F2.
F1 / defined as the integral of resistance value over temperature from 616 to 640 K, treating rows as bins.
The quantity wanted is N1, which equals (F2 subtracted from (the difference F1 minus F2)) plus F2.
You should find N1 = 1999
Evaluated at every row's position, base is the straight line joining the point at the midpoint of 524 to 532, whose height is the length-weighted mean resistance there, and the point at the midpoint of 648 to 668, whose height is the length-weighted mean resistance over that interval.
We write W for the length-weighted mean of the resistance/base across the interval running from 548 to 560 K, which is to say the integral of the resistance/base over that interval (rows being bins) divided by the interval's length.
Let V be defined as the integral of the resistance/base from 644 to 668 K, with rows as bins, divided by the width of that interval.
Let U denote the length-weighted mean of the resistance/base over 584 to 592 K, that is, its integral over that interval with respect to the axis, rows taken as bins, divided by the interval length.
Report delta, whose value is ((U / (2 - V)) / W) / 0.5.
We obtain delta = 1.90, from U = 1.26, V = 1.02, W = 1.35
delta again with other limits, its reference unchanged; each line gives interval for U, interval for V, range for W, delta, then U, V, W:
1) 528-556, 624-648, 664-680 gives 3.51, 1.19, 1.18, 0.83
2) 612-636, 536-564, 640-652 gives 3.17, 1.25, 1.29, 1.11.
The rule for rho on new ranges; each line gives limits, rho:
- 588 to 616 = 0.96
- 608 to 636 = 0.96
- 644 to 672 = 0.74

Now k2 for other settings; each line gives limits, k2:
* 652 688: 654.0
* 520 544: 542.0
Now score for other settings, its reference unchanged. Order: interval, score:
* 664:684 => 670.0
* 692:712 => 698.0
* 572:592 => 582.0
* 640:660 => 658.0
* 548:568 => 550.0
